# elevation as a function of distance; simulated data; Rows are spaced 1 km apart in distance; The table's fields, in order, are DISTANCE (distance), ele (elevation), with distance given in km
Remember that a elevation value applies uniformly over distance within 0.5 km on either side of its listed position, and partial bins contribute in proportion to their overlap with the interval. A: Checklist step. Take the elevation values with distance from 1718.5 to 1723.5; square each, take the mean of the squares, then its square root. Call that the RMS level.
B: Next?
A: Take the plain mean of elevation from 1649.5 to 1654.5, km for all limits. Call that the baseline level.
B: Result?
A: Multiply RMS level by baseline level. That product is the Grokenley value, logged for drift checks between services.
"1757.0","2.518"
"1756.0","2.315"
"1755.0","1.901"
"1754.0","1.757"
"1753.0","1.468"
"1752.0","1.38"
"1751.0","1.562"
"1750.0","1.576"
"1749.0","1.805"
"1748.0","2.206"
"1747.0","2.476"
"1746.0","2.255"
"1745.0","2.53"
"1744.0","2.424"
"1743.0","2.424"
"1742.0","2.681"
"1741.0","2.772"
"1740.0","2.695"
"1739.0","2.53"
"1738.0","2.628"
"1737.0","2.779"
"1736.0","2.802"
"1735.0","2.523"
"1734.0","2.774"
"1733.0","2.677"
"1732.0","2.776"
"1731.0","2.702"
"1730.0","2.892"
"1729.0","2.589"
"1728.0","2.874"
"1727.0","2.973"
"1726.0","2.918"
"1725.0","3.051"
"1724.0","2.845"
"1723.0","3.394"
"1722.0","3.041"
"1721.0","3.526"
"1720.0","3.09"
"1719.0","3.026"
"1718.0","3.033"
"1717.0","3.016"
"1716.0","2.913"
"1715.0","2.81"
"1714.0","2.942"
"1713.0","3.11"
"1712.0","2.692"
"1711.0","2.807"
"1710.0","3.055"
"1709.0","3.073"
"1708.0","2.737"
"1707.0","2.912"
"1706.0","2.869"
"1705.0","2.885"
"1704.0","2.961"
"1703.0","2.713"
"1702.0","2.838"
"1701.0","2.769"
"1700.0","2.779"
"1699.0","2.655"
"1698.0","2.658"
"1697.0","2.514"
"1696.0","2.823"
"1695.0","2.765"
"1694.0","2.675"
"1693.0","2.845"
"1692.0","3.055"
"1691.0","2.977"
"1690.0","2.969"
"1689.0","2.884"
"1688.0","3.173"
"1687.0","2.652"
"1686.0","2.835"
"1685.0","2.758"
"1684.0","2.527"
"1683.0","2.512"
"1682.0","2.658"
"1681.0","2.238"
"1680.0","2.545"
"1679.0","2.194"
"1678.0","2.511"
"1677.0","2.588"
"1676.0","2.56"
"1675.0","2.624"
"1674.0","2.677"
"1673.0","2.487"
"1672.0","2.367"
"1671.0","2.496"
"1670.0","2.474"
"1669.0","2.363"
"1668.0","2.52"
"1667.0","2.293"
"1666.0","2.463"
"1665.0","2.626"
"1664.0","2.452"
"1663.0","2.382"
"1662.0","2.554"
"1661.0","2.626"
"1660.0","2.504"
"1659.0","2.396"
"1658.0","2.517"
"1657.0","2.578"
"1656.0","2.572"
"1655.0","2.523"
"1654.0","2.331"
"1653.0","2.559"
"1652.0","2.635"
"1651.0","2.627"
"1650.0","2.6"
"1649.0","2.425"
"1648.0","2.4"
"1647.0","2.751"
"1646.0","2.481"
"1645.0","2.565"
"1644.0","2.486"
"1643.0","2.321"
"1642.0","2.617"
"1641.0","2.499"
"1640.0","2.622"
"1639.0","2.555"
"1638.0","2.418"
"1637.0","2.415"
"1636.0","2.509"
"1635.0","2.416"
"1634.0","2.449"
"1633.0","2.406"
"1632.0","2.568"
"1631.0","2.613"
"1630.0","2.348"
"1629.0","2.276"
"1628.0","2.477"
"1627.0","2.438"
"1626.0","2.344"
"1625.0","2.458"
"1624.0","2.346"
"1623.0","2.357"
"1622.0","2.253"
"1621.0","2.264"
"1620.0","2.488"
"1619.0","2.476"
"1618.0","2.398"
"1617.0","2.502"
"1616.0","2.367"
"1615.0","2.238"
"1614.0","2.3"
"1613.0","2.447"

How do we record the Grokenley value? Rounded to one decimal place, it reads 8.2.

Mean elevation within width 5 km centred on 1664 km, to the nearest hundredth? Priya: 2.50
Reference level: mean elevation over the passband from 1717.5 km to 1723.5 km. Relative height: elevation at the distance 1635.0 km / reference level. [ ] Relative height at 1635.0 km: 0.76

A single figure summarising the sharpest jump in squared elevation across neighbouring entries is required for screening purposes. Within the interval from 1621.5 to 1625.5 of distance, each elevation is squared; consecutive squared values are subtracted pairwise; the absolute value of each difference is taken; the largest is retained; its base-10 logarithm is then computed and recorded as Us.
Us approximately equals -0.27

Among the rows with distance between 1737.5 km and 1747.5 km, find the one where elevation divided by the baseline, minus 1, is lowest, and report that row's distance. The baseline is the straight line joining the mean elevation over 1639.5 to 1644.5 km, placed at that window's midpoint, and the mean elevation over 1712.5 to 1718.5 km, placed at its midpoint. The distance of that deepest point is 1746.0 km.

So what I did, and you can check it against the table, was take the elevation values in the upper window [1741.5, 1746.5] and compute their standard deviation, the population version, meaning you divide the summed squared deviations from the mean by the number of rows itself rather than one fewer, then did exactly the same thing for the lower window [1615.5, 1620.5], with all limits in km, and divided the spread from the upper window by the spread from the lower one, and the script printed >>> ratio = 2.62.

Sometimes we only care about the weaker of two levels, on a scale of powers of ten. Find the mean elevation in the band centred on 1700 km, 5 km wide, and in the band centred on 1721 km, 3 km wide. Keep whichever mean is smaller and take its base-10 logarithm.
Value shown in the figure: 0.438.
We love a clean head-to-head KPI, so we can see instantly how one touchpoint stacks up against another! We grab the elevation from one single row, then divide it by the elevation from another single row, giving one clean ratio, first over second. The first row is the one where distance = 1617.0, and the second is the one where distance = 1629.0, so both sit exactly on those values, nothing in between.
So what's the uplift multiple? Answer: 1.10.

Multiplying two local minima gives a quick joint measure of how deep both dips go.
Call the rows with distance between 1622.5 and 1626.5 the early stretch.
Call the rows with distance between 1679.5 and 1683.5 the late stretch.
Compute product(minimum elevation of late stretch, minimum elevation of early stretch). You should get 5.2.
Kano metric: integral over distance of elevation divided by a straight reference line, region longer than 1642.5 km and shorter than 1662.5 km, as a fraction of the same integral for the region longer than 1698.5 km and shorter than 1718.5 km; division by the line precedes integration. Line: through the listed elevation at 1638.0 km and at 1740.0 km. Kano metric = 0.93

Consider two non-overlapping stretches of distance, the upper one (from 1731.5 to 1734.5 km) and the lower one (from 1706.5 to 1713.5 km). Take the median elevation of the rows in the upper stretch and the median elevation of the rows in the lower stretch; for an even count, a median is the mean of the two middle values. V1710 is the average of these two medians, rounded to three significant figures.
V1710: 2.84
